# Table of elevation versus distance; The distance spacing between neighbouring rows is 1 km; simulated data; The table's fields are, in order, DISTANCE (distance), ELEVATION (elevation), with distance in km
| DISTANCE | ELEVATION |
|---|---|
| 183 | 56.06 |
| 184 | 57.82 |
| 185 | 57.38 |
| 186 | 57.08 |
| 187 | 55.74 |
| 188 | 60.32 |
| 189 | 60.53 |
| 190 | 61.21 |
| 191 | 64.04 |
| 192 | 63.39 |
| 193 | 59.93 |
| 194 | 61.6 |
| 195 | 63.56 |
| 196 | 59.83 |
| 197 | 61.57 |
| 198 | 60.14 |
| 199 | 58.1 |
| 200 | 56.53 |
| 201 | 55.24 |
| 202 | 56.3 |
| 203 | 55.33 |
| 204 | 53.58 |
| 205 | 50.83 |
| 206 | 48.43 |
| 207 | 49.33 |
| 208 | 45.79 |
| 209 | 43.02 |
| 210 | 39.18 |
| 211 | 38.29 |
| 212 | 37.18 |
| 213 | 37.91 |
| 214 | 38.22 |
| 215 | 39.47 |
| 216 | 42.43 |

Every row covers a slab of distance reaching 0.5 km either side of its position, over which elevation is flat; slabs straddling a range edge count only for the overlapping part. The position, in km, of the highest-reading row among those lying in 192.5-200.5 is 195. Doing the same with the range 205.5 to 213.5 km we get 207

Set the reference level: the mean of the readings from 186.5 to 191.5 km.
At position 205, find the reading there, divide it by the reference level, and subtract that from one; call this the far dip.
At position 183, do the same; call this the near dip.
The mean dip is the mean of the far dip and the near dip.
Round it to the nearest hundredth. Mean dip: 0.11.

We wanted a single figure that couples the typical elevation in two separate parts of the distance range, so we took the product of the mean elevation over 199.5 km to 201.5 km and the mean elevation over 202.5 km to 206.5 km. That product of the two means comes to 2908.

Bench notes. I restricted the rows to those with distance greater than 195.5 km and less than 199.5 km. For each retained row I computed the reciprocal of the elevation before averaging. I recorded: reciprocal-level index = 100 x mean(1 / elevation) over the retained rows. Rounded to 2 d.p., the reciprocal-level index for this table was 1.67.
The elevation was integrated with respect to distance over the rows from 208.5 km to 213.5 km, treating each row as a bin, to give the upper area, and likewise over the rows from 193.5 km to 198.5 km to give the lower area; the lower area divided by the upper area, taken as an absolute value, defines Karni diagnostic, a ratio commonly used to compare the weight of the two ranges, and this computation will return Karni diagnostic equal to 1.6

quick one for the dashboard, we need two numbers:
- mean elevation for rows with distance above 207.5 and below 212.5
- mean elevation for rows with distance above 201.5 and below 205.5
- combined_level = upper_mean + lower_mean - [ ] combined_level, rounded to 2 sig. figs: 95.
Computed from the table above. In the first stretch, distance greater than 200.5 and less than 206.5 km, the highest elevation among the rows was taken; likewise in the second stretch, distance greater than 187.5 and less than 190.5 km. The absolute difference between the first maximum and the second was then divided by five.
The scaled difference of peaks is 1.0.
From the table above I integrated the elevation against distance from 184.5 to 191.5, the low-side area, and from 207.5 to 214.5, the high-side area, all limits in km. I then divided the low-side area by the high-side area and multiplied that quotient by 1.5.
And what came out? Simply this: 2.23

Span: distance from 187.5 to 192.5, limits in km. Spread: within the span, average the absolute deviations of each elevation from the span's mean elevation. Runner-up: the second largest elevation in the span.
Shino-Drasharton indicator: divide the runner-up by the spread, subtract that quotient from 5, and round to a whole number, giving -39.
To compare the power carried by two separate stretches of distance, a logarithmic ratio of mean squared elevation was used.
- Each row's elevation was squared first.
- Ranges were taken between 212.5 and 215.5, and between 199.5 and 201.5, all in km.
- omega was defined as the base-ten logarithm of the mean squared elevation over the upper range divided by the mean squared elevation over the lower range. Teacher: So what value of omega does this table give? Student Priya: -0.32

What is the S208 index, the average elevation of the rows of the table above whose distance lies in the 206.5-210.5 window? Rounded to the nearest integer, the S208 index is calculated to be 44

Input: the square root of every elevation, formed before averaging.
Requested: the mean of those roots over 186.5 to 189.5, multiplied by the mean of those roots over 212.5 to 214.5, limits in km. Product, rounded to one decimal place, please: 47.3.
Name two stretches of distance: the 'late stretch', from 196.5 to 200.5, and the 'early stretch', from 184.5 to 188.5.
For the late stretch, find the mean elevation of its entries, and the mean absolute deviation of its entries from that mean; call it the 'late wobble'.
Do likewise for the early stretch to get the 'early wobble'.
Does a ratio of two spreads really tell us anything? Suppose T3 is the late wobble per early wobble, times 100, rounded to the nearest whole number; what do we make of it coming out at 132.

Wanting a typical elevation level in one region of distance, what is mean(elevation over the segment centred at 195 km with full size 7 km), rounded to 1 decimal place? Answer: 61.4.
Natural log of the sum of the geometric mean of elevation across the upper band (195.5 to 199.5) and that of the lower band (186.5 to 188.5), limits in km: 4.77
